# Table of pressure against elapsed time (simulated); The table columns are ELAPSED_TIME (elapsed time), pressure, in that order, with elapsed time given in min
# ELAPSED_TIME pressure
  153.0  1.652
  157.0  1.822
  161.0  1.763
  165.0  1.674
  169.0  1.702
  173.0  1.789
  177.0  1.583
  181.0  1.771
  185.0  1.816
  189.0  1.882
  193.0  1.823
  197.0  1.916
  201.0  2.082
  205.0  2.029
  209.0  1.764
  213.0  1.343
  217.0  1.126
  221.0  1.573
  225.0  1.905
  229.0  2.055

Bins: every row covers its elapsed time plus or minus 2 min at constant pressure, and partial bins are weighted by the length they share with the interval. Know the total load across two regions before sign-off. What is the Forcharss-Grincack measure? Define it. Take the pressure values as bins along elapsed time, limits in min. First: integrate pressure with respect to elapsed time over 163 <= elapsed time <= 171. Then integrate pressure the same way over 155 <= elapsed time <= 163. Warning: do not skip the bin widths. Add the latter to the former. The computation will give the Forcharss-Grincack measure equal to 27.8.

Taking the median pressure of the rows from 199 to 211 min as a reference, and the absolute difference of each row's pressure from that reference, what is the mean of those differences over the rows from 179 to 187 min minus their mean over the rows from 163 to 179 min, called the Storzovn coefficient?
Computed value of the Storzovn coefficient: -0.1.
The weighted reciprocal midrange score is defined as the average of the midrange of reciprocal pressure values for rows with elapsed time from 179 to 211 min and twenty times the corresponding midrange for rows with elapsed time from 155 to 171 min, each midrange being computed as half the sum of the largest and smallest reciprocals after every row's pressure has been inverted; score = 5.99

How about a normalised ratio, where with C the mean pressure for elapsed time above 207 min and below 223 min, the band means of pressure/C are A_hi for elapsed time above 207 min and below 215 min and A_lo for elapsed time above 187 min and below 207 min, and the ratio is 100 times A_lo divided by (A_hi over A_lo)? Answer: 168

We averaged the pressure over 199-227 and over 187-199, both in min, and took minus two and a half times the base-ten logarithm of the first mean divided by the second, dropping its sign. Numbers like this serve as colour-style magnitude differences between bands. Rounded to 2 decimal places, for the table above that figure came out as 0.11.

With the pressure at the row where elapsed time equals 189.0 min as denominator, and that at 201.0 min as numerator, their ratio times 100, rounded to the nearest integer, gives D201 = 111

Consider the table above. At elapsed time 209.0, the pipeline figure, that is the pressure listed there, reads 1.764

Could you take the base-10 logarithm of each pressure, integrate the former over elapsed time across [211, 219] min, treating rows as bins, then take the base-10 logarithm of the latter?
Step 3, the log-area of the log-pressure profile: -0.1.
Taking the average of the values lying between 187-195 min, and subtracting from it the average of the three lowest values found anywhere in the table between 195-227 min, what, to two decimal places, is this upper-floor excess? 0.51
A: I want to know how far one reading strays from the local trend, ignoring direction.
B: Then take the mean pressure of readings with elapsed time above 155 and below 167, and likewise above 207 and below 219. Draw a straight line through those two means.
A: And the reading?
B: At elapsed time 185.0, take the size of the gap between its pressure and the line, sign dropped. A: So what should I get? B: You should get 0.22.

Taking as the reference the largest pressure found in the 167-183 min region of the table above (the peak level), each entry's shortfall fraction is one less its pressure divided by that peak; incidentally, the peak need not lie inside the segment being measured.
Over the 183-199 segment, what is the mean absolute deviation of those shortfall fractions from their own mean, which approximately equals 0.022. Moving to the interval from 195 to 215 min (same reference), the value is 0.122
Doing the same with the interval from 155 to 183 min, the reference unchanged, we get 0.036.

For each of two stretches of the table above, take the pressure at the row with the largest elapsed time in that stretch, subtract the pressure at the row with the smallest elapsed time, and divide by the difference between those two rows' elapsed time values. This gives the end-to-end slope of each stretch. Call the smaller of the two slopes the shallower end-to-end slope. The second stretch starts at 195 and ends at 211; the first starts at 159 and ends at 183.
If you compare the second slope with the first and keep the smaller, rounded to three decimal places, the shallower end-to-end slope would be -0.013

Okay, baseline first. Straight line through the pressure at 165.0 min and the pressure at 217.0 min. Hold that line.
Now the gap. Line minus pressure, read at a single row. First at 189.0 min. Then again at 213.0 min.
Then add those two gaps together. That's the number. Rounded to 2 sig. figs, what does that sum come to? -0.64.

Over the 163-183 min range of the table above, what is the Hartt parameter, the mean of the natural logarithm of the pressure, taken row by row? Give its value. 0.53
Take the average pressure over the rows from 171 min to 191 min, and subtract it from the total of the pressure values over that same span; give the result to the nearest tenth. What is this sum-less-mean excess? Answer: 7.1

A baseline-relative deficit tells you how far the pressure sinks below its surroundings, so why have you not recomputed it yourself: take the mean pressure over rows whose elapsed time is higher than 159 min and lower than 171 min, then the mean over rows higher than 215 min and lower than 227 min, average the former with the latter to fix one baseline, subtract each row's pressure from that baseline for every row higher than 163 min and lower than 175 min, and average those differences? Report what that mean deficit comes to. -0.10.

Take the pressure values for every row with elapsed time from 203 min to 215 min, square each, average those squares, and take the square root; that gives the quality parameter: 1.735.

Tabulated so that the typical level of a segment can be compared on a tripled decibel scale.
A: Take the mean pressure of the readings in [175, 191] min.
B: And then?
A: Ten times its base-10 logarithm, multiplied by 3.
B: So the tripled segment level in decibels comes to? 7.4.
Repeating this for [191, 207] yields 8.8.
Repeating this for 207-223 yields 4.9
